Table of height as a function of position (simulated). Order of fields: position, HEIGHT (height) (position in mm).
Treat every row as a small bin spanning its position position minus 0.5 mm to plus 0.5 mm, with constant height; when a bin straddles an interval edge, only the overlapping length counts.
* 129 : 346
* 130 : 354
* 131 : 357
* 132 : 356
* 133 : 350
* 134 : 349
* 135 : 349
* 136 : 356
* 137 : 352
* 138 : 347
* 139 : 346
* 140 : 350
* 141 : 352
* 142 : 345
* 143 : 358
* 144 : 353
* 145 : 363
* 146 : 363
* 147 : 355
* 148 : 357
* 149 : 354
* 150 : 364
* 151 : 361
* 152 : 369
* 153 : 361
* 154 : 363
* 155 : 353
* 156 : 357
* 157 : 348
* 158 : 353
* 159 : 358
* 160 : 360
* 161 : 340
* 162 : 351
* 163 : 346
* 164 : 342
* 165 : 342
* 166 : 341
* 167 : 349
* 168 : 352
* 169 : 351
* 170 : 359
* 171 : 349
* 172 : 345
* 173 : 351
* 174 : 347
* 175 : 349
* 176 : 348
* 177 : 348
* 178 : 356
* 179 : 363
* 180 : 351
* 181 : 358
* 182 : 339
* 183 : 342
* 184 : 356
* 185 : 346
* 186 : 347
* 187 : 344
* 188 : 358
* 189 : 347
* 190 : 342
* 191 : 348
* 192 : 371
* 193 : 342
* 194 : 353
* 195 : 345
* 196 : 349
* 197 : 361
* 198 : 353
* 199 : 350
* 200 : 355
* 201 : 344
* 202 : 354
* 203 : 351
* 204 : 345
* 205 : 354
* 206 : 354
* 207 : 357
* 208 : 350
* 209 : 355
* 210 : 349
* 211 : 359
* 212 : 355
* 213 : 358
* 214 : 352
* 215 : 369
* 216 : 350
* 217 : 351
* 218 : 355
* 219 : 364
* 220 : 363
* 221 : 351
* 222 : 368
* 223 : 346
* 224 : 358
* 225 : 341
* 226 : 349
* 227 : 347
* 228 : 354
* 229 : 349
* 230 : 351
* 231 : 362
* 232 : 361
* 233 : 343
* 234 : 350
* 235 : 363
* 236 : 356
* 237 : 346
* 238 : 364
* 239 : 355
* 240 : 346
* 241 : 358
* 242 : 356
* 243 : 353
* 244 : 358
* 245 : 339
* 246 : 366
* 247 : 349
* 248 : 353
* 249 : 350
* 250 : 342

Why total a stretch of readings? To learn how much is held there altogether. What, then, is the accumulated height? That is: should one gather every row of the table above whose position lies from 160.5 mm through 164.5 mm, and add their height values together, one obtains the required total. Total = 1379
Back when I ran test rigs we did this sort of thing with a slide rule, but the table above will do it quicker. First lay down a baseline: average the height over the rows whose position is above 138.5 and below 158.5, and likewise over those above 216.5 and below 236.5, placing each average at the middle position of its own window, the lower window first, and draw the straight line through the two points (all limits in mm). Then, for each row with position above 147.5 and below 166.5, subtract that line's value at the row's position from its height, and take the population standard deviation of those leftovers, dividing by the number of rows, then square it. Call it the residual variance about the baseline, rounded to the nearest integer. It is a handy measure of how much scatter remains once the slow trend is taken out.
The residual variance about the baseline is 68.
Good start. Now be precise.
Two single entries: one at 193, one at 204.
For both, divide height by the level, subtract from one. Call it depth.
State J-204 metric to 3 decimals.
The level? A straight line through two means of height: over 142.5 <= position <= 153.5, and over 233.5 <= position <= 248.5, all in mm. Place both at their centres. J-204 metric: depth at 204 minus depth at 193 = -0.010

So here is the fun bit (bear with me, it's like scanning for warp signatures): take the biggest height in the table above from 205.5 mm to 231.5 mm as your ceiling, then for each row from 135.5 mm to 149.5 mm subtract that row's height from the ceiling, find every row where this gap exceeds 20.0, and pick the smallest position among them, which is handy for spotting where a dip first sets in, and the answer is 138 mm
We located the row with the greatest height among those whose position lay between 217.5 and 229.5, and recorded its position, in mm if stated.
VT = 222 mm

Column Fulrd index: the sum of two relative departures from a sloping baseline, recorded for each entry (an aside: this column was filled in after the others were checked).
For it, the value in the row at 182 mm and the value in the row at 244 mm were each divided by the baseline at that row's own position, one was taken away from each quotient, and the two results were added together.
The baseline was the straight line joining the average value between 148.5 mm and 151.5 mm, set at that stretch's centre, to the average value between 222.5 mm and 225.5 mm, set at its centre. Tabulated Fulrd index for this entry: -0.01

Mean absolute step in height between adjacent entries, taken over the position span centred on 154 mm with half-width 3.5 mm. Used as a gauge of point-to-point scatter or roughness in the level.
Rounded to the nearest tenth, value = 6.8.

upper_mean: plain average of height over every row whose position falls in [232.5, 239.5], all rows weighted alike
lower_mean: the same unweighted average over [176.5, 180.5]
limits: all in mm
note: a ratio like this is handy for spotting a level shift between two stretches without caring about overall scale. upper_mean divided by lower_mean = 1.00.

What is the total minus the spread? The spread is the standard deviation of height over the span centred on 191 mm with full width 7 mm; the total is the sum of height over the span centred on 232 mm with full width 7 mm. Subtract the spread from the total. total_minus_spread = 2469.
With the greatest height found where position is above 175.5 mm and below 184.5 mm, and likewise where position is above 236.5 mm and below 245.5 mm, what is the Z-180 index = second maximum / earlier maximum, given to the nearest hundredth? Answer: 1.00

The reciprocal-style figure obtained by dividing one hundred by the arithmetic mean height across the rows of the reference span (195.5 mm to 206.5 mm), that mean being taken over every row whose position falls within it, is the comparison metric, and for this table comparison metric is 0.2842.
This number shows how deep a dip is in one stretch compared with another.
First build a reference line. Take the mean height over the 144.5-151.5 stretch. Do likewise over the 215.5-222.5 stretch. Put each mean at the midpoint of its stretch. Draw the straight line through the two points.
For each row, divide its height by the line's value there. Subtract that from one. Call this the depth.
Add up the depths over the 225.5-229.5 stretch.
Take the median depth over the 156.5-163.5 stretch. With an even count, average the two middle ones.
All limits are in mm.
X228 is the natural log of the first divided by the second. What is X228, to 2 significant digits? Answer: 1.3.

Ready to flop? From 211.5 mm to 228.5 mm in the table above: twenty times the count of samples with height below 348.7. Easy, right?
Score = 60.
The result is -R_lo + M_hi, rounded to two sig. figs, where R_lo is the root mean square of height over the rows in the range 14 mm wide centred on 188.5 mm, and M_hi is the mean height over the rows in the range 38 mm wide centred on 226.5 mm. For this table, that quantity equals 5.4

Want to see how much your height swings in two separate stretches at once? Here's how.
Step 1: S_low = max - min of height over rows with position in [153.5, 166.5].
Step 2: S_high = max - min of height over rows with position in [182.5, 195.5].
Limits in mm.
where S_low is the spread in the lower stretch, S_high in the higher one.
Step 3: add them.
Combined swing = 52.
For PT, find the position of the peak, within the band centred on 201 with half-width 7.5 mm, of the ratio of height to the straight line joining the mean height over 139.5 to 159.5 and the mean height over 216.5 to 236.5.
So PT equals 197 mm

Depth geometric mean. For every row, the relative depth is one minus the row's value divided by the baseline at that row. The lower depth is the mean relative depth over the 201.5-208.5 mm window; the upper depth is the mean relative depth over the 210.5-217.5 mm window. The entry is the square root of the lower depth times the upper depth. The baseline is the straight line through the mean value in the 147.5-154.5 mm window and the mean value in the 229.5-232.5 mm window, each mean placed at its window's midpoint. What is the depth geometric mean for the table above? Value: 0.011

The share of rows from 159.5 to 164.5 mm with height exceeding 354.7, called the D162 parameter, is 0.20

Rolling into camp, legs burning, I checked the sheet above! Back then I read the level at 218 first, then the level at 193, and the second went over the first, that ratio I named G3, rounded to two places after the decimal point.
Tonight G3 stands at 0.96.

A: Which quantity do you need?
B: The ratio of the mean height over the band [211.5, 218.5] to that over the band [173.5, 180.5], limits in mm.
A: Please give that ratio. 1.01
